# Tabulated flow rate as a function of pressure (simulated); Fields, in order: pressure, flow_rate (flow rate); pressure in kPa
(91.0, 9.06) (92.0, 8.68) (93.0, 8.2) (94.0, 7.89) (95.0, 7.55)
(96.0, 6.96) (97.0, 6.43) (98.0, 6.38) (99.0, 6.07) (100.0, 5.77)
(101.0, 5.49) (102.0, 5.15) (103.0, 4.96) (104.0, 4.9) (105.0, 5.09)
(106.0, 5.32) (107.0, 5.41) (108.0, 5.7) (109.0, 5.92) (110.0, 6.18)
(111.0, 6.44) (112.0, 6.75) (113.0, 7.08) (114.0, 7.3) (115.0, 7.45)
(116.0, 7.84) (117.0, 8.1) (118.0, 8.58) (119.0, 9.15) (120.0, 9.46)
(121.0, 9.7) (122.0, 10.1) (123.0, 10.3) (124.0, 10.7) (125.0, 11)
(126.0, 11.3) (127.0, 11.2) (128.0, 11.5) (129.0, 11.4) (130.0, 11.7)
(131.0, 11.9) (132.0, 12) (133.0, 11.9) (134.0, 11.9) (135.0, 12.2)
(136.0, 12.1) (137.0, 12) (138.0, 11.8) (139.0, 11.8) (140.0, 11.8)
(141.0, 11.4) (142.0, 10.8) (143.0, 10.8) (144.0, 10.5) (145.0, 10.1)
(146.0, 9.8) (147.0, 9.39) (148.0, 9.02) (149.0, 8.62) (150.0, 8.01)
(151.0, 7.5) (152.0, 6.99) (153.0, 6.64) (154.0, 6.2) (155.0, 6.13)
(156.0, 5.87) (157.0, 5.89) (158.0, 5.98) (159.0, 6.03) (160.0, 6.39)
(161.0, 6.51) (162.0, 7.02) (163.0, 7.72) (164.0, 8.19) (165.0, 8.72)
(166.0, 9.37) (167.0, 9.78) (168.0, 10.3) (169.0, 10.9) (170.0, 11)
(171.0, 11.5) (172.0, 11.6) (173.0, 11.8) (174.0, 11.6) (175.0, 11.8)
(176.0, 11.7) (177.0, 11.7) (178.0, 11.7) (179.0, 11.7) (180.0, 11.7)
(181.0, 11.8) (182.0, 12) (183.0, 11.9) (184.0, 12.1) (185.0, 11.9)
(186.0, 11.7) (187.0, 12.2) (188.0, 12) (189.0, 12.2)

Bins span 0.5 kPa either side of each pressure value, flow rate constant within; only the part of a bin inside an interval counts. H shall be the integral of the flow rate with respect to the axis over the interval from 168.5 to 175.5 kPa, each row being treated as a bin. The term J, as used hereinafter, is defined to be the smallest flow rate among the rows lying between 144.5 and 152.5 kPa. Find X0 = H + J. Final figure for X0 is 87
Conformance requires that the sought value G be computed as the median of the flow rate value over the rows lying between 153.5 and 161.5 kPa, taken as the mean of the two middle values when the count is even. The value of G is 6.1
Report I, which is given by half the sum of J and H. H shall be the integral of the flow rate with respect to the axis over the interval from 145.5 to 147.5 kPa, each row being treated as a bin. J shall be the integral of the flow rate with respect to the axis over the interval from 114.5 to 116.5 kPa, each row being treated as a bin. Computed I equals 17.2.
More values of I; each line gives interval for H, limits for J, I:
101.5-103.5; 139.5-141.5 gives 16.7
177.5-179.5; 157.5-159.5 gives 17.7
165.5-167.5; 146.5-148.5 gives 18.8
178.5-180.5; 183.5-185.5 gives 23.7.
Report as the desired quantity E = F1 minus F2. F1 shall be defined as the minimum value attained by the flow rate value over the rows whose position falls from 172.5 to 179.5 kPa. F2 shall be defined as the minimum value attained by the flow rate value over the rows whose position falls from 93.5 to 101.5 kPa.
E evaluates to 6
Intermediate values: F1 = 11.6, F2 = 5.49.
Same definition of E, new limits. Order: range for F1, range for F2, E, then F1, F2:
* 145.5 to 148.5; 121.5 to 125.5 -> -1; 9.02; 10.1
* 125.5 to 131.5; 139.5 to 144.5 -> 1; 11.2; 10.5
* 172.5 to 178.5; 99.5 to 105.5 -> 7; 11.6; 4.9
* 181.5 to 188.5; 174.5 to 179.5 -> 0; 11.7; 11.7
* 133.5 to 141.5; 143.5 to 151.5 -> 4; 11.4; 7.5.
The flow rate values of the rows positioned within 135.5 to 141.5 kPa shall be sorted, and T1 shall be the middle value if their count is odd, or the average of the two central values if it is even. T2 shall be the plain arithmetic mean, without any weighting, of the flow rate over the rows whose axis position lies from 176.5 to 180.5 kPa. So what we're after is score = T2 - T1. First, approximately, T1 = 12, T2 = 11.7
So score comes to -0.1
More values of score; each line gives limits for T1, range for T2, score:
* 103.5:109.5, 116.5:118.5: 3.0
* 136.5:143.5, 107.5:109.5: -6.0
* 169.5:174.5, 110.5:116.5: -4.5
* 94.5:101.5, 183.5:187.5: 5.6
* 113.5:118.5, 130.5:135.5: 4.1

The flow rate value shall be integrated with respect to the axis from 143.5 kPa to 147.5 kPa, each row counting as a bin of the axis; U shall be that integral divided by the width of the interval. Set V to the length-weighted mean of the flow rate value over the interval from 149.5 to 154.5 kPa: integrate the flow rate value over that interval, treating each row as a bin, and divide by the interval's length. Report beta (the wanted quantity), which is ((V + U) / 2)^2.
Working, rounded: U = 10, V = 7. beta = 72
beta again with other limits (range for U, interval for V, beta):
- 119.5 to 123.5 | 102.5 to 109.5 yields 58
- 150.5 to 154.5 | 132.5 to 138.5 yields 89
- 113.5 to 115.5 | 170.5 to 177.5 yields 91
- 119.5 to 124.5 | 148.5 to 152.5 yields 79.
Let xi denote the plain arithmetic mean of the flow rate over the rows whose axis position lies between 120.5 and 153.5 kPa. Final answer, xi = 11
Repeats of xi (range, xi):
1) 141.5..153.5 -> 9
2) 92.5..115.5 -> 6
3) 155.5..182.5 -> 10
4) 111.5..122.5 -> 8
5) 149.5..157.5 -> 7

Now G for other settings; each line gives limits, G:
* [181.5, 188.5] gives 12.0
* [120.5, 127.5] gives 10.7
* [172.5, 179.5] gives 11.7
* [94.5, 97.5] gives 7.0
